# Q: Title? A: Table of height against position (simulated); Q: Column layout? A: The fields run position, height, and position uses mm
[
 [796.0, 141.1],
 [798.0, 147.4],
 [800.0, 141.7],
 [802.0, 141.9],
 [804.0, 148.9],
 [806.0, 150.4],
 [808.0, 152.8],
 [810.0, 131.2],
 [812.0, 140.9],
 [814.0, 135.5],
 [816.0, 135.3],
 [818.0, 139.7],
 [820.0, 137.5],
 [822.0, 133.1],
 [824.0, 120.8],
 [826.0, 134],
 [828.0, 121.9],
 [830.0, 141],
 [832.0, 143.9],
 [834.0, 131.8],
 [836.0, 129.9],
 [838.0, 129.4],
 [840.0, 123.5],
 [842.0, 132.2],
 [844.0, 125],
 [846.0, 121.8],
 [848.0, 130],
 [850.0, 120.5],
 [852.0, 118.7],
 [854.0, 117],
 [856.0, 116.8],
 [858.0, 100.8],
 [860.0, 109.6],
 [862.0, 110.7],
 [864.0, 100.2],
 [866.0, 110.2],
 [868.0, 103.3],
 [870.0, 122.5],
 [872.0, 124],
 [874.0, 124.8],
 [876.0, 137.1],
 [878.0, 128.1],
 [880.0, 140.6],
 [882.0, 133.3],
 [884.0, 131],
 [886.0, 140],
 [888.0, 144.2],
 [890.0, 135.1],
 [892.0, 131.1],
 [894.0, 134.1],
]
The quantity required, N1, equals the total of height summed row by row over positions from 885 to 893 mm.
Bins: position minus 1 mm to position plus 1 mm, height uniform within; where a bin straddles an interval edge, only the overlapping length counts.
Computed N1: 550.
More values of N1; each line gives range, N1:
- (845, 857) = 725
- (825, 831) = 397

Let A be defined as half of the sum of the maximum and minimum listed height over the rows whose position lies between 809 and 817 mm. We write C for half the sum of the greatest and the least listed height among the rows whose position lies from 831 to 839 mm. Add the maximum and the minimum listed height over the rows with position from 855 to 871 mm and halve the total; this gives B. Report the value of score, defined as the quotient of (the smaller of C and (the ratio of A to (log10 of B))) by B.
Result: 0.60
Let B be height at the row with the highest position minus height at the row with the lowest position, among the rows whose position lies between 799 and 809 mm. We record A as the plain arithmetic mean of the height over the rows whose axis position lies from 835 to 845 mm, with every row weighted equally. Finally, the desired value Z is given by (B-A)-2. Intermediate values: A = 128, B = 11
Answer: -119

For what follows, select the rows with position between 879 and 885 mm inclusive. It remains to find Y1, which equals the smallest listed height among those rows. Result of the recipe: 131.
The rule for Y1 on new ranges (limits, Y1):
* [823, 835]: 120.8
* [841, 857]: 116.8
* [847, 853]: 118.7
